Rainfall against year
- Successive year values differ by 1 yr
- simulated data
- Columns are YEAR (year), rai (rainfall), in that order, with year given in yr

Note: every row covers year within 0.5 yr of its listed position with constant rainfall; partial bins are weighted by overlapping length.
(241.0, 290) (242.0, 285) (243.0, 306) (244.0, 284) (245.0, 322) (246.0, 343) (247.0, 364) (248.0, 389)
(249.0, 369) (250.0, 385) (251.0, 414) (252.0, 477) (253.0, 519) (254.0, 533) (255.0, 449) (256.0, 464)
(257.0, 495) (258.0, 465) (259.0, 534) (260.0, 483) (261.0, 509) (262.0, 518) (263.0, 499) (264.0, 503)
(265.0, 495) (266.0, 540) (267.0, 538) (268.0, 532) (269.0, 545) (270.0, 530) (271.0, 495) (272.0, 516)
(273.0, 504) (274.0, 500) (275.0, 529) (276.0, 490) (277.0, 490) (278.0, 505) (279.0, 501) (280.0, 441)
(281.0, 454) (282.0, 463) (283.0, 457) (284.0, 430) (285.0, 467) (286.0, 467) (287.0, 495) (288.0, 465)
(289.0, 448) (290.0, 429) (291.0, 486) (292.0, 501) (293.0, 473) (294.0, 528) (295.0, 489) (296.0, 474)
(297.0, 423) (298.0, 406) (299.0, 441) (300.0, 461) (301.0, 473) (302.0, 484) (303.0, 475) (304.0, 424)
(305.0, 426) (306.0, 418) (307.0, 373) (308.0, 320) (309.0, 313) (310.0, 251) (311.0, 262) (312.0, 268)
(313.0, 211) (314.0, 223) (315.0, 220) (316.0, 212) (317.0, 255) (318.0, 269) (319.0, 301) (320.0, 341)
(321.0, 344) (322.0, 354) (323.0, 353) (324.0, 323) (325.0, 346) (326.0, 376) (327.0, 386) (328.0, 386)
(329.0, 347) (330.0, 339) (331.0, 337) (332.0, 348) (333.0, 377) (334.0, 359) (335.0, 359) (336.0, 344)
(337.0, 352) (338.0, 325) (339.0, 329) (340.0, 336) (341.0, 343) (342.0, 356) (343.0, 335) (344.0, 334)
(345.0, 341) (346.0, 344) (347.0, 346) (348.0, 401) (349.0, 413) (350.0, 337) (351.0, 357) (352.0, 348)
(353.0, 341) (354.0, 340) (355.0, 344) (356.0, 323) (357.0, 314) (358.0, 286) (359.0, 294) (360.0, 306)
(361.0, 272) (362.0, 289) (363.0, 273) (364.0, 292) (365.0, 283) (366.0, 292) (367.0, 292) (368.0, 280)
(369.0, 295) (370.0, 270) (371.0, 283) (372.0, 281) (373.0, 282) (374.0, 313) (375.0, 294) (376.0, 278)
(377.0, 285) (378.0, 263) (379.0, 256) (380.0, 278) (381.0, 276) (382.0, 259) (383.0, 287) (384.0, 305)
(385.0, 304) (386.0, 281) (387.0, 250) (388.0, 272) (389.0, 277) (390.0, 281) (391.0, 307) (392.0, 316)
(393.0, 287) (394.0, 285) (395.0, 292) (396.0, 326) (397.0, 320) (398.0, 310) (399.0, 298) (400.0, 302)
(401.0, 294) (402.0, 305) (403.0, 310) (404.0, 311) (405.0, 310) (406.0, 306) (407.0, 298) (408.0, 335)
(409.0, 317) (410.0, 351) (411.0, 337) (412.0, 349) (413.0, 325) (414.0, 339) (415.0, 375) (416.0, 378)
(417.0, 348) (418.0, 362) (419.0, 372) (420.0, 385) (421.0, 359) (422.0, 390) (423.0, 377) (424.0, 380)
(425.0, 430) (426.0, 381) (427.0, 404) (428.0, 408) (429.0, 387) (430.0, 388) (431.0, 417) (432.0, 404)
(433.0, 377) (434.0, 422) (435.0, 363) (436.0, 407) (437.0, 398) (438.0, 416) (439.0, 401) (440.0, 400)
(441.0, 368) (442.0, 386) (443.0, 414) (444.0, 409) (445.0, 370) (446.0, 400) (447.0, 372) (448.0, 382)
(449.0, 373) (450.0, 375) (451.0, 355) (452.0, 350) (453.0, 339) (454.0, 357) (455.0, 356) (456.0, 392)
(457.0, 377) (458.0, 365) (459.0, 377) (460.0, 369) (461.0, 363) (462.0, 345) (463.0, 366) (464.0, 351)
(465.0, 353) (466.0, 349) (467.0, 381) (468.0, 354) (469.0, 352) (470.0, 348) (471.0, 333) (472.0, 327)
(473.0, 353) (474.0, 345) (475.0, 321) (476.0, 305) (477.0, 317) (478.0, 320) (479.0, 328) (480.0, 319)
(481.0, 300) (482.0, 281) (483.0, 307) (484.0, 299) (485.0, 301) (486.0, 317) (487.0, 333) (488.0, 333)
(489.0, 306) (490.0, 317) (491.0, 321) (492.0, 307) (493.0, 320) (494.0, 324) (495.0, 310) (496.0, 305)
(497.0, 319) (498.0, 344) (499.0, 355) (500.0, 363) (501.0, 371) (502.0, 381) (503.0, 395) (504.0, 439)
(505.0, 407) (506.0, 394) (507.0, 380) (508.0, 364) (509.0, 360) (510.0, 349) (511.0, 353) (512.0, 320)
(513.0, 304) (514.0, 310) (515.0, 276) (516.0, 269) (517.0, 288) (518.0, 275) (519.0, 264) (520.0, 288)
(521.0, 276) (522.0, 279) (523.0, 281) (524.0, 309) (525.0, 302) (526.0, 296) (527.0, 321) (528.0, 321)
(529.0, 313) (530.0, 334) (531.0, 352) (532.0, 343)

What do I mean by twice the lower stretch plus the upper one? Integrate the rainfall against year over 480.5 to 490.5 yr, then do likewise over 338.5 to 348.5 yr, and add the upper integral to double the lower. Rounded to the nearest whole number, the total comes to 10024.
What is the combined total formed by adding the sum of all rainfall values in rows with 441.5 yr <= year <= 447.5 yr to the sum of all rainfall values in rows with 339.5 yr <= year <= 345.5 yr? 4396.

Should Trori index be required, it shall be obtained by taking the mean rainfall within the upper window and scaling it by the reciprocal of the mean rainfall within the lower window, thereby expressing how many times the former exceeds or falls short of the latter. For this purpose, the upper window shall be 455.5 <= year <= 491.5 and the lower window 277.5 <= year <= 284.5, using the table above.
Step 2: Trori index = 0.73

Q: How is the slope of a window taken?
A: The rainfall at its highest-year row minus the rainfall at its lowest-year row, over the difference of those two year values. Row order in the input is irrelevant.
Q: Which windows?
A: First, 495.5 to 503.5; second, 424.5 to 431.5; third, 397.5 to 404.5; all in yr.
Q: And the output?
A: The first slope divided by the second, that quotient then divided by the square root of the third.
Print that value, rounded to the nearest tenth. -14.5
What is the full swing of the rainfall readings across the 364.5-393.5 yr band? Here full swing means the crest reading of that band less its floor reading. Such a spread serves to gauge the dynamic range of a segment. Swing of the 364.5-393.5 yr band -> 66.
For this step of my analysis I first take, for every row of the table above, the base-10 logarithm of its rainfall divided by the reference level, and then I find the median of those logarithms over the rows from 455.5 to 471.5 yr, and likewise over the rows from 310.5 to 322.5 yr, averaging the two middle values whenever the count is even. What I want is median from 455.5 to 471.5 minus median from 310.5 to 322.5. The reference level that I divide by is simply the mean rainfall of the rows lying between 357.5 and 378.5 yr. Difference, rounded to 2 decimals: 0.13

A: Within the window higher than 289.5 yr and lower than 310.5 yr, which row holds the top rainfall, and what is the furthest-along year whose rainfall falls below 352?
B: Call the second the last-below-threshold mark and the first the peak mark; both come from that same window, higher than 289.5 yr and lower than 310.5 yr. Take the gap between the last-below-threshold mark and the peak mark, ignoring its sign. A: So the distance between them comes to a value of 16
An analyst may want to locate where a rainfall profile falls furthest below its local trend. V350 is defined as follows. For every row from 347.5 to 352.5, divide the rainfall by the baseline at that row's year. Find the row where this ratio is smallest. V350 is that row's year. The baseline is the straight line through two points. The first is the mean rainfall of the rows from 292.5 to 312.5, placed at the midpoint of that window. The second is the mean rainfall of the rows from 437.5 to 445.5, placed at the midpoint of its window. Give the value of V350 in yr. 350.0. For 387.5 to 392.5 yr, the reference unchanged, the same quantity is 388.0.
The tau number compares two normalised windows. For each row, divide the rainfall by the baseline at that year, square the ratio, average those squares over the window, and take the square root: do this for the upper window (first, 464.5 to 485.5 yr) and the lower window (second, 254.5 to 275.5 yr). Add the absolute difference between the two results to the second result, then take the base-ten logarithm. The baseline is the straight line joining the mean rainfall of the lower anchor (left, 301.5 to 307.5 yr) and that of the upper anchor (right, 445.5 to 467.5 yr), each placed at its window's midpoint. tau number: 0.12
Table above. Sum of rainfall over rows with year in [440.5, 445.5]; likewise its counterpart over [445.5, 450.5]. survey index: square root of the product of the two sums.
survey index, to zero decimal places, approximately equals 1924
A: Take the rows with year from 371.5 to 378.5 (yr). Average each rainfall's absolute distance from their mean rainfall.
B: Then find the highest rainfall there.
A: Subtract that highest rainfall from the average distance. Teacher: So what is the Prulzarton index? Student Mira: -303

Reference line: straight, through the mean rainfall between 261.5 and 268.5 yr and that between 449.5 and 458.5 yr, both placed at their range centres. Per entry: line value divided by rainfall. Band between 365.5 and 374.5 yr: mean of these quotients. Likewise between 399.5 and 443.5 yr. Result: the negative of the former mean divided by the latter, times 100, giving -139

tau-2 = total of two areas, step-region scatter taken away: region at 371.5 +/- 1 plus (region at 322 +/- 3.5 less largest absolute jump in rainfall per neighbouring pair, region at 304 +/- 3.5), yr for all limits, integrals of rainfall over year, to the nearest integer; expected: 2875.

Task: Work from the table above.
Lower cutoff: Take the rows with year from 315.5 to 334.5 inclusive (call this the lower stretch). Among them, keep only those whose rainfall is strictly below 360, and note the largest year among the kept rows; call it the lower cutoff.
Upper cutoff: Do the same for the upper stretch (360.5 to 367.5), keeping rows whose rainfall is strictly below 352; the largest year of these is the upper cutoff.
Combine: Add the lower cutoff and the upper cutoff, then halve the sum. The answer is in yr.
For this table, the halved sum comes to 350.5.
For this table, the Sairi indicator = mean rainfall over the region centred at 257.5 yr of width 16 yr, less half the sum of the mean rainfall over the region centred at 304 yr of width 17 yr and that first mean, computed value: 45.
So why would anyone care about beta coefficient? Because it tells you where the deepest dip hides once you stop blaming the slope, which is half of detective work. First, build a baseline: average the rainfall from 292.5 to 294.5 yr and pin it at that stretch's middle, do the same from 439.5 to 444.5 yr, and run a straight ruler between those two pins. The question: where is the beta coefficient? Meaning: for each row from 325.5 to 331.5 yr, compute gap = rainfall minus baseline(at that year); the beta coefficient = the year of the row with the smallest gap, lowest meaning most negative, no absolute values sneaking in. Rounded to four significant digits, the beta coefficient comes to 331.0 yr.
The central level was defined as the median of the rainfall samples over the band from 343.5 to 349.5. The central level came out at 345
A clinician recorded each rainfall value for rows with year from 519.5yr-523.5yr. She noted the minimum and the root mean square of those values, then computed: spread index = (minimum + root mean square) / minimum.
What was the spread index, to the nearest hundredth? 2.02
